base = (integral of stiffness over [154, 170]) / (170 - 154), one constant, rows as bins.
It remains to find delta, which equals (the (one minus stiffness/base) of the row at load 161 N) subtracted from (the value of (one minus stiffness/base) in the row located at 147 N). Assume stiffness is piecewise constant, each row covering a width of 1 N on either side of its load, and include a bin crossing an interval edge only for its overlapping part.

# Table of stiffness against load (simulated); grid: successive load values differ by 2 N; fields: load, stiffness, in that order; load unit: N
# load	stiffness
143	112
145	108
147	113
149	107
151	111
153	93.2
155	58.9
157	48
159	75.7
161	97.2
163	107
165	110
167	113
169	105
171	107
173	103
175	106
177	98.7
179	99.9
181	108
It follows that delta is -0.2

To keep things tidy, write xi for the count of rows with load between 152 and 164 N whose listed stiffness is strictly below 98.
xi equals 5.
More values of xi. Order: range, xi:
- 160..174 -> 1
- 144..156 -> 2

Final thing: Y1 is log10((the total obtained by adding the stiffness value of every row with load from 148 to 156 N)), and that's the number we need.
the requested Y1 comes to 2.6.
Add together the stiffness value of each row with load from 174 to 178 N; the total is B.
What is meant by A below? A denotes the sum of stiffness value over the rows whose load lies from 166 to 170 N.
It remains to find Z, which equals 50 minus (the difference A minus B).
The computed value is 37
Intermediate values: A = 218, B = 205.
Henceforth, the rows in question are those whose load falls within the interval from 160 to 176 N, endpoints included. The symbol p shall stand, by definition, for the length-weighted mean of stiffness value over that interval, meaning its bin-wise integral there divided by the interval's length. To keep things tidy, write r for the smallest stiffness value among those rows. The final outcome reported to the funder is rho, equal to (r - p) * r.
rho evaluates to -858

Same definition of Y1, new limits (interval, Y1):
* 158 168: 2.7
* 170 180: 2.7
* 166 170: 2.3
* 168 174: 2.5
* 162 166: 2.3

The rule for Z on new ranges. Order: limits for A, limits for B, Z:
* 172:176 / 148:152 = 59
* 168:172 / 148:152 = 56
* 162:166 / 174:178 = 38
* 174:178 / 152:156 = -3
